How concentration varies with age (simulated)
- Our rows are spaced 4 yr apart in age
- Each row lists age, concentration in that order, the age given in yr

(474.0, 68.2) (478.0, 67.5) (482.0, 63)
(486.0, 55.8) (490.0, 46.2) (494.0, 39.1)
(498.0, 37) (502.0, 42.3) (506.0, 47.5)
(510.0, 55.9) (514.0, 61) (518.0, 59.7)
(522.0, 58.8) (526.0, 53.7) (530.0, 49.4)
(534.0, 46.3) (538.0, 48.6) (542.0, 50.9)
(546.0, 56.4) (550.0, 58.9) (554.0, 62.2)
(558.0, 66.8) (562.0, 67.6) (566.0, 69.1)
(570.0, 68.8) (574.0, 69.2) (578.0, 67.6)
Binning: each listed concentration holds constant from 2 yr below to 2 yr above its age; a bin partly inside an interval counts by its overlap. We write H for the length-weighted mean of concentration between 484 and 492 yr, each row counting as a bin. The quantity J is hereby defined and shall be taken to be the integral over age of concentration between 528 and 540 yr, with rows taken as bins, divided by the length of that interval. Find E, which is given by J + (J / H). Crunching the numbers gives 49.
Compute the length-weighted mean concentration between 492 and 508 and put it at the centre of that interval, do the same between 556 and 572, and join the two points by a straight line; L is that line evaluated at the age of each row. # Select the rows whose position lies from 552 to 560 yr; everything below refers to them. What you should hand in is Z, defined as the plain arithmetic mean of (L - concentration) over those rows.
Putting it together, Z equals 0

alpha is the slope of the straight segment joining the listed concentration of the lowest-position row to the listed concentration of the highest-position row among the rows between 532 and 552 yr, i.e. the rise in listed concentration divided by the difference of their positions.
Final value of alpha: 0.79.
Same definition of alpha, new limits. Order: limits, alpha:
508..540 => -0.26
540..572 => 0.64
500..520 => 1.09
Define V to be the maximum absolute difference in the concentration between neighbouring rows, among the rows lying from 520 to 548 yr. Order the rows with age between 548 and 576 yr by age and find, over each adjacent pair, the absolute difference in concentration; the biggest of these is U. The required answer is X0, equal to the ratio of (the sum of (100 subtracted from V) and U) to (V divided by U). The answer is -75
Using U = 4.6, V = 5.50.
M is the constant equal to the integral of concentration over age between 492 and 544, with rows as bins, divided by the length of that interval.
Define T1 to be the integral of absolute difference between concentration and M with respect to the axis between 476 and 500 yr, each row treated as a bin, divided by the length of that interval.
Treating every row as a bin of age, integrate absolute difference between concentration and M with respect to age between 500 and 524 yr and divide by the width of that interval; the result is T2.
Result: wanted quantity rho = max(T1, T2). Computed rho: 10.7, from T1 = 11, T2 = 8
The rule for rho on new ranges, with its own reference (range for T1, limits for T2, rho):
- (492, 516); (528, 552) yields 8.5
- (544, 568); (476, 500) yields 13.5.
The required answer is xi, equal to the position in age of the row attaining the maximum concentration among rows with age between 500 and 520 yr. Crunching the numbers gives 514.0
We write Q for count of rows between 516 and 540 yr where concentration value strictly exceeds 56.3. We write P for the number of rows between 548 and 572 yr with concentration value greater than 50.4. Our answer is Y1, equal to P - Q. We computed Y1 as 4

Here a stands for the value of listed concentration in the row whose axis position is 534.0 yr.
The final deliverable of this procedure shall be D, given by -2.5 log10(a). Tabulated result -4.16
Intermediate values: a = 46.3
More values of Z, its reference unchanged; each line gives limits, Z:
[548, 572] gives 1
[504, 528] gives -8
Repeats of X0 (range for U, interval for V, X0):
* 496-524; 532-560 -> -131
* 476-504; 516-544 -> -161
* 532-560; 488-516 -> -56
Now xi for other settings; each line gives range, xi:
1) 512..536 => 514.0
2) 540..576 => 574.0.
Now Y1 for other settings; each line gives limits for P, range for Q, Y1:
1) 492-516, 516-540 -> 0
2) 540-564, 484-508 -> 6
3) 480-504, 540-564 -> -3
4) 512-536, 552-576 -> -2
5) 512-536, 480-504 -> 3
